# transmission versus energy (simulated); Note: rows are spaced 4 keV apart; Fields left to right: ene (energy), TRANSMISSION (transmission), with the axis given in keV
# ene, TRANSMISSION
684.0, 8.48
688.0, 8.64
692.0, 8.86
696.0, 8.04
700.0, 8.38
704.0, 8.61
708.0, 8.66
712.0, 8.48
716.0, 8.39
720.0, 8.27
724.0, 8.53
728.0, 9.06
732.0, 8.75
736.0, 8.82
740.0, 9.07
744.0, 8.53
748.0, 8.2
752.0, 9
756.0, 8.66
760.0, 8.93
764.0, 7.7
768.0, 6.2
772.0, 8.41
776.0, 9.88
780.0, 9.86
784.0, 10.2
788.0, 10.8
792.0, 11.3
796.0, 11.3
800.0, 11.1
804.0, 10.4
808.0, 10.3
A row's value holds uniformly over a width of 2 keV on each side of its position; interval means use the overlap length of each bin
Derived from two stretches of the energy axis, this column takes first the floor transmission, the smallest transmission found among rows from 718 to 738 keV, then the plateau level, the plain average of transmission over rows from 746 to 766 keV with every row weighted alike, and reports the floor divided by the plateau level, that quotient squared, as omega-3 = 0.95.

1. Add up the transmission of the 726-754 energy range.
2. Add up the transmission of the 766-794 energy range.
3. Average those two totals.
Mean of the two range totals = 64.0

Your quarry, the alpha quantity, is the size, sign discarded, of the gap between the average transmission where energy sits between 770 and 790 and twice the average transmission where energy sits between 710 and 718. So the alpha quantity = 7.0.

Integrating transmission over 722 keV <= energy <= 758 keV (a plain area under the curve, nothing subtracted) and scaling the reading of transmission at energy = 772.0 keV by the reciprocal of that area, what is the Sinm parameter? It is 0.027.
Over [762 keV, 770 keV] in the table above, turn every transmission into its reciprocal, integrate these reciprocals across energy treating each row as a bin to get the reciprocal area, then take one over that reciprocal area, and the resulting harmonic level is 0.86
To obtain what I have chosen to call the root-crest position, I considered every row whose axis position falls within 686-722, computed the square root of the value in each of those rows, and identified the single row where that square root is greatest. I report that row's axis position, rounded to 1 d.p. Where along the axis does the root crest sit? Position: 692.0 keV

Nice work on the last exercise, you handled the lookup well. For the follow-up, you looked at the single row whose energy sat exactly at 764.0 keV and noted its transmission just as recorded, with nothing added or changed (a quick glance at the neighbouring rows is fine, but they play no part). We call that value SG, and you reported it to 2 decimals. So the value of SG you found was 7.70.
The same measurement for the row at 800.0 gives 11.10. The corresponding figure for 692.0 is 8.86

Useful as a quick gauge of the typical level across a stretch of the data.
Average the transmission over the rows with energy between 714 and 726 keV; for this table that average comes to 8.4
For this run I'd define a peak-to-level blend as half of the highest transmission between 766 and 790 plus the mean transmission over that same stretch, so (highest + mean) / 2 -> 10.0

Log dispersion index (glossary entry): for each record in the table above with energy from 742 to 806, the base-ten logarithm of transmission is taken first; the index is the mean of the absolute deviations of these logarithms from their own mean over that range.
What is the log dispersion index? 0.057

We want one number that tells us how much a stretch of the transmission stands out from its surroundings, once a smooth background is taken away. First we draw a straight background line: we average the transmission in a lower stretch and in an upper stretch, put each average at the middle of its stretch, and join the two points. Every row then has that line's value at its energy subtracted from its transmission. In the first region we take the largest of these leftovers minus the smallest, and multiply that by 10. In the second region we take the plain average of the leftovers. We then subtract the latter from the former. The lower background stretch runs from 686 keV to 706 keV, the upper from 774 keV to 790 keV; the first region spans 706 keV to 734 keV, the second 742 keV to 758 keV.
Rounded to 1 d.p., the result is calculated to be 7.3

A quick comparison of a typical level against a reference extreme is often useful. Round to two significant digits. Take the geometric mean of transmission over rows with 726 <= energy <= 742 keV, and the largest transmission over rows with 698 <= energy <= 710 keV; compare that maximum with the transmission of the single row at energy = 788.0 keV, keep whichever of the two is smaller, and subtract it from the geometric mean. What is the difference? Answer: 0.26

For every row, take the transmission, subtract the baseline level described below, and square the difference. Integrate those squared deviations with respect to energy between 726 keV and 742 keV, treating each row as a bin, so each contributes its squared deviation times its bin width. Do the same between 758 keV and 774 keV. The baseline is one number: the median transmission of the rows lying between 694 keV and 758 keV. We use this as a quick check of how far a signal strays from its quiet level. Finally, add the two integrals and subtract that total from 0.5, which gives -28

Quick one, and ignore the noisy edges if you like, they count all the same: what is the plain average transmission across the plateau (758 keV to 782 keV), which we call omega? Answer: 8.5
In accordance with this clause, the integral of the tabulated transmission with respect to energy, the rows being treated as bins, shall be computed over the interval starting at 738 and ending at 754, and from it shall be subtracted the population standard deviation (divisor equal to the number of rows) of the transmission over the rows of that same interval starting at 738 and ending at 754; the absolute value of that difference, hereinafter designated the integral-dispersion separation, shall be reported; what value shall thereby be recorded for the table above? 139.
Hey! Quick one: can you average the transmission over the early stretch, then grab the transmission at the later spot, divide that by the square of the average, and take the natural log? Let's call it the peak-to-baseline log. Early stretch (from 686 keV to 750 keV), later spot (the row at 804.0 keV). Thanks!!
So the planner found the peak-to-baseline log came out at -1.96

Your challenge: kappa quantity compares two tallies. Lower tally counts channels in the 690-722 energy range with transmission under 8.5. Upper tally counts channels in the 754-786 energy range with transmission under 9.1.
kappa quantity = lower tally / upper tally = 1.00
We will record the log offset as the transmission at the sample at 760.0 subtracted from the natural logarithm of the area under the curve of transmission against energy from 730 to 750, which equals -4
